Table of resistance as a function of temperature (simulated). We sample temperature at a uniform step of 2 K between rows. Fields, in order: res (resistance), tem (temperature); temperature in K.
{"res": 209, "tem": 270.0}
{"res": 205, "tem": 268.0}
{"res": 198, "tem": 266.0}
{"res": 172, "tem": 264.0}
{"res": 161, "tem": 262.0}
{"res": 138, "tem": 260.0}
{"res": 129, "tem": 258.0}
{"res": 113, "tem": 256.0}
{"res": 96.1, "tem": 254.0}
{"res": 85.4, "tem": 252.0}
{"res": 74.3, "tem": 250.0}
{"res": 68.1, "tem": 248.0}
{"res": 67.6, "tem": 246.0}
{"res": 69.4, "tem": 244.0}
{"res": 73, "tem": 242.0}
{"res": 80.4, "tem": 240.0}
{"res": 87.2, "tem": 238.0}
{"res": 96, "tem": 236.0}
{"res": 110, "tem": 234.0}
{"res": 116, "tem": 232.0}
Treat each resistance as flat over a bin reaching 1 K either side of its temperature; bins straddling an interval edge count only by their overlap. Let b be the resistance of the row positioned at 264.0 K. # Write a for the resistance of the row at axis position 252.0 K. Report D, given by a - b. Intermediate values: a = 85.4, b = 172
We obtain -87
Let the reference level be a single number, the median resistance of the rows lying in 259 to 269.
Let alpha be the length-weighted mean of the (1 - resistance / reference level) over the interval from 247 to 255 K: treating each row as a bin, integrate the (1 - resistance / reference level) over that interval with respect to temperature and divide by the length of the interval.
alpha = 0.53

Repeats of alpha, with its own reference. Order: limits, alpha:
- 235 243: 0.51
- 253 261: 0.31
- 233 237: 0.40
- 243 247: 0.60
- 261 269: -0.07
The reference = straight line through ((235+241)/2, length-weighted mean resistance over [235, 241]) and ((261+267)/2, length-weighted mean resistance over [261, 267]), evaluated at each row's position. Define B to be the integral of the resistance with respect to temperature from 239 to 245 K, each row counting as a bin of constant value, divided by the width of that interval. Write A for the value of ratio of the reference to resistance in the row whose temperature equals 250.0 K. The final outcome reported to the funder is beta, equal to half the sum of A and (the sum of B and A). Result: 39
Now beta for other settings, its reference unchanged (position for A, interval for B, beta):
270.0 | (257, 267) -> 81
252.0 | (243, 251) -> 37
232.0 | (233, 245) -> 44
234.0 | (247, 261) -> 51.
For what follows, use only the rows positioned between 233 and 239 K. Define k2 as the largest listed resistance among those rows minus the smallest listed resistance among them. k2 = 23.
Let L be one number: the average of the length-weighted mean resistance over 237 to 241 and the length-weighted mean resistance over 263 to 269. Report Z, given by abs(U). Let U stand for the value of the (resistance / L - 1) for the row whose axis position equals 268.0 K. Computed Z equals 0.49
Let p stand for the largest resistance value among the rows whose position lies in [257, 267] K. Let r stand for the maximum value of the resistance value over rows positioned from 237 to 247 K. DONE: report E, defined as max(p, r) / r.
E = 2.3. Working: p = 198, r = 87.2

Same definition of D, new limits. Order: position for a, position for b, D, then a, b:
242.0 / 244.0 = 4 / 73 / 69.4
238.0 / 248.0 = 19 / 87.2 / 68.1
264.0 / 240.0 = 92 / 172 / 80.4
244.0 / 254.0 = -27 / 69.4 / 96.1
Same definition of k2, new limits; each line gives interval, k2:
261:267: 37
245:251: 7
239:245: 11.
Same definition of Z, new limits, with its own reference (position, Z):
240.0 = 0.42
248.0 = 0.51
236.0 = 0.30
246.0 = 0.51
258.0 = 0.06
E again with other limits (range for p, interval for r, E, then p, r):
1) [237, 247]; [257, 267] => 1.0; 87.2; 198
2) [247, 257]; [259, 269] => 1.0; 113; 205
